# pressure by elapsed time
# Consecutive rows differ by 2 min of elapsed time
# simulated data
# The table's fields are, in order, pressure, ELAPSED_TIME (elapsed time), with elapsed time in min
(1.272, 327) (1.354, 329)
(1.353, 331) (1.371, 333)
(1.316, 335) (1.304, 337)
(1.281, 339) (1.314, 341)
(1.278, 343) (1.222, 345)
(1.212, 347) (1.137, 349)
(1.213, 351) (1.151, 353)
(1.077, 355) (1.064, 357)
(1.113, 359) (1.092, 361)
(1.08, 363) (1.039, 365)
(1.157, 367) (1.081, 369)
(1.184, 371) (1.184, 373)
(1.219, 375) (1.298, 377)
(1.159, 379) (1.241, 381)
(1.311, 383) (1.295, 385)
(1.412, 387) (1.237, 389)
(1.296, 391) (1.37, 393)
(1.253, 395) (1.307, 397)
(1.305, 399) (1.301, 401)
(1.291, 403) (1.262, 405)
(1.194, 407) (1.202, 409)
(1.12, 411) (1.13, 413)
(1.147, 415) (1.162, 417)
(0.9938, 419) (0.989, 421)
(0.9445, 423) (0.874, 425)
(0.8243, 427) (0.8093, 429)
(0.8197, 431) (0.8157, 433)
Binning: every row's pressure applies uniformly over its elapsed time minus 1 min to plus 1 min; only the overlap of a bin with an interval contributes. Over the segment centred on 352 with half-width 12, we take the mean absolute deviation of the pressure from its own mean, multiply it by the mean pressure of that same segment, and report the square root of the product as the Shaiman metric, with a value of 0.287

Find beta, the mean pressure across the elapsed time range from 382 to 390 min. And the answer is 1.31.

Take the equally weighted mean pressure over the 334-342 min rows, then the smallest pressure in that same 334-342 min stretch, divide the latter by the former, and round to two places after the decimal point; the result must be 0.98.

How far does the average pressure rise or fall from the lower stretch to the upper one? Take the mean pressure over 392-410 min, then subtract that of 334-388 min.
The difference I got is 0.075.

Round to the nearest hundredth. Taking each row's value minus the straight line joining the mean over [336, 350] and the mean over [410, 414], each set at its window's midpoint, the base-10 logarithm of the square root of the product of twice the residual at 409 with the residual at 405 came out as -0.87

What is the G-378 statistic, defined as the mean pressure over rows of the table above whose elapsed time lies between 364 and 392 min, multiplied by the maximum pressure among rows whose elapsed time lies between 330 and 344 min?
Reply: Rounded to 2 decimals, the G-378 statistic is 1.68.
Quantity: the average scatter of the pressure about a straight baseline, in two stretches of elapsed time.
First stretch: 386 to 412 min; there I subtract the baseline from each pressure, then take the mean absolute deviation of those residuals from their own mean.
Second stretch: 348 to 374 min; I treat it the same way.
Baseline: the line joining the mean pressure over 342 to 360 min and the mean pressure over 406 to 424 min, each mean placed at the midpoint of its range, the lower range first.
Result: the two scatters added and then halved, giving 0.050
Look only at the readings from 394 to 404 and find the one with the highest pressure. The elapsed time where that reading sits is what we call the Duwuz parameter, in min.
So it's 397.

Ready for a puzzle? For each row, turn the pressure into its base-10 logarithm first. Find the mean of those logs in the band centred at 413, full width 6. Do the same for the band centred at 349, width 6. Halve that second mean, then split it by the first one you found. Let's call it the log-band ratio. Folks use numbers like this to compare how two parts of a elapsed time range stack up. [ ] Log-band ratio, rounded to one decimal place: 0.7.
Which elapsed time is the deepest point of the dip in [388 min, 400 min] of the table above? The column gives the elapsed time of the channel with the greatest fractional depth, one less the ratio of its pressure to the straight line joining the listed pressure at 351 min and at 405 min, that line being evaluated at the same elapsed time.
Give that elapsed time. 389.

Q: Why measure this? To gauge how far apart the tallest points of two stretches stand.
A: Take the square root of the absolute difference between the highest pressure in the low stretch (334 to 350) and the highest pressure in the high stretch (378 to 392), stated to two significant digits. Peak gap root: 0.31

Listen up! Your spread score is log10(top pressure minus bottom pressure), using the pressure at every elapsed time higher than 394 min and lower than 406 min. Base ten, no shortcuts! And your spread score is -1.3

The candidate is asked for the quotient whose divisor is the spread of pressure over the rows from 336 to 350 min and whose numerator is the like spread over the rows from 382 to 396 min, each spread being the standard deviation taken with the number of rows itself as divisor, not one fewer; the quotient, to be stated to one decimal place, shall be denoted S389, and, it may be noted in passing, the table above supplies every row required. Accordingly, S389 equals 1.0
